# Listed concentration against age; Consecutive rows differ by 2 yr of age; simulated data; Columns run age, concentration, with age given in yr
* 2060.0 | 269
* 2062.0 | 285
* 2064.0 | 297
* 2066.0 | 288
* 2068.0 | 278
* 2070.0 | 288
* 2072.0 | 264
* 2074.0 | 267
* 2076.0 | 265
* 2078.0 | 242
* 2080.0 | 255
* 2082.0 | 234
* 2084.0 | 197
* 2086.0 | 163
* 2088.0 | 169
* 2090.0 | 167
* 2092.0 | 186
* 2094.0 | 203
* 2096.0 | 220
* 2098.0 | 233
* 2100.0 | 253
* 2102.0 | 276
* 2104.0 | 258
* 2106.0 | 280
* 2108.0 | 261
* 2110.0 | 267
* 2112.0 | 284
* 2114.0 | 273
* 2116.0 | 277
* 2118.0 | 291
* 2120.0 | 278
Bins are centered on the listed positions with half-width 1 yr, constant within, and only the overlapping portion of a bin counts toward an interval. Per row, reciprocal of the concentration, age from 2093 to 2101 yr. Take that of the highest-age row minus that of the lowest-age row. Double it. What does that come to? -0.0019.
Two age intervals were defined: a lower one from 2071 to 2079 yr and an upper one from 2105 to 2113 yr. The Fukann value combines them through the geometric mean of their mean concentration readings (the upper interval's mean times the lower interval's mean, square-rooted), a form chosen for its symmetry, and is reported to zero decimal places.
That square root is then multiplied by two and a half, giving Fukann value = 665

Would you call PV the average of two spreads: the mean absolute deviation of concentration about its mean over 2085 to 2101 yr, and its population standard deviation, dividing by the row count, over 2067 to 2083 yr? 22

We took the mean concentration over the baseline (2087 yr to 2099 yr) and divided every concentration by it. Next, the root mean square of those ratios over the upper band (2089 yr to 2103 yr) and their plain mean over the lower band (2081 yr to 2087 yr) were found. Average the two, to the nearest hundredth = 1.07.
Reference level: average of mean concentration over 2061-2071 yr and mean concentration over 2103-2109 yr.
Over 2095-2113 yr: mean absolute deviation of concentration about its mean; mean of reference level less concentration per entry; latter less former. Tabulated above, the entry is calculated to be 2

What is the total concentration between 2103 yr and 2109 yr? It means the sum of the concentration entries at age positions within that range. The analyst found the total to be 799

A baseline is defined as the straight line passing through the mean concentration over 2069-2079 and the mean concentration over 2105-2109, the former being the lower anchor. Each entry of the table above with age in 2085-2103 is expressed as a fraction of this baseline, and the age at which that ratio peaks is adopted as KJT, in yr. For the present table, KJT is 2102.0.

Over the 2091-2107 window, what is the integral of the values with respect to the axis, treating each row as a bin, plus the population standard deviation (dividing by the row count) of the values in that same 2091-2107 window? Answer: 3850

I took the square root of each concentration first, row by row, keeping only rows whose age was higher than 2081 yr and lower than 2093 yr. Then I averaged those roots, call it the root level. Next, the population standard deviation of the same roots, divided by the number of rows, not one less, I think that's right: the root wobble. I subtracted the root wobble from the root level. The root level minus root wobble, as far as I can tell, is 13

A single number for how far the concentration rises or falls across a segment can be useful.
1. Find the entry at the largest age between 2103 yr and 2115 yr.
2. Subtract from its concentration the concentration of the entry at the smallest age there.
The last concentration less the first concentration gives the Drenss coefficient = 15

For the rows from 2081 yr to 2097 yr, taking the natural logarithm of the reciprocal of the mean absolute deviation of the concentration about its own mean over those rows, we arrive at -3.05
